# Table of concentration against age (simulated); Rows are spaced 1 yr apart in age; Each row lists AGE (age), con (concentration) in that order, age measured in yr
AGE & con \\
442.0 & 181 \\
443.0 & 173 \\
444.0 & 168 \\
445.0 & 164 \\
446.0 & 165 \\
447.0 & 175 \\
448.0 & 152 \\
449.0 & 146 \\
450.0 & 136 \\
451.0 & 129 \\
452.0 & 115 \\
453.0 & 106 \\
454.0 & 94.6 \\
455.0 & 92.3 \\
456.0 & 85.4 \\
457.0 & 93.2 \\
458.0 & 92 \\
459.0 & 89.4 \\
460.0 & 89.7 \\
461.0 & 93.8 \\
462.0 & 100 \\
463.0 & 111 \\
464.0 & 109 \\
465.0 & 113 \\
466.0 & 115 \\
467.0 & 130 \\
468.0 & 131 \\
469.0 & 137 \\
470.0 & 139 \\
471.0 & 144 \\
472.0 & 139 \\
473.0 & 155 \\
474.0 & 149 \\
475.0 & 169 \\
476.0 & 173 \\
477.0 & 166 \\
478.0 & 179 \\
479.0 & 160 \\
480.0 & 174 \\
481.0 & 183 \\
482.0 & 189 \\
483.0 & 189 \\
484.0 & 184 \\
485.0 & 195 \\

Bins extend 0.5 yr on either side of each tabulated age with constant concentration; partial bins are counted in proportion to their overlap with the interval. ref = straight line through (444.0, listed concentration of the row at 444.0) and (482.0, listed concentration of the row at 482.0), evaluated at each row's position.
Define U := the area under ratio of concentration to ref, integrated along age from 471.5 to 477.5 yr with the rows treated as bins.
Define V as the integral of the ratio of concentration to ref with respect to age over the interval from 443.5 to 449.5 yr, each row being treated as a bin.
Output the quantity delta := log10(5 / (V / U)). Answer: 0.65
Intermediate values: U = 5.1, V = 5.7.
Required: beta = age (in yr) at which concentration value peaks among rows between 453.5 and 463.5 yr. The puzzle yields 463.0 yr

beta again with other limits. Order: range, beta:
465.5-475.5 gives 475.0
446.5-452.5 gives 447.0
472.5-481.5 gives 481.0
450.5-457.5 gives 451.0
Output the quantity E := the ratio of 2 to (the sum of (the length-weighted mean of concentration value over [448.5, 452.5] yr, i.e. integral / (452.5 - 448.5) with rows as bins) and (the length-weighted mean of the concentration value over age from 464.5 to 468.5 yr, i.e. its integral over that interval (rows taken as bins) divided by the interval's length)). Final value 0.0079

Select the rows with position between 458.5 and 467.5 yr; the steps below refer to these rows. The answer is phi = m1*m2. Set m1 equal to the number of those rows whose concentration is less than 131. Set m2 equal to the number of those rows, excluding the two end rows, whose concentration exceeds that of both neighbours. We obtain 9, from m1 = 9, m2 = 1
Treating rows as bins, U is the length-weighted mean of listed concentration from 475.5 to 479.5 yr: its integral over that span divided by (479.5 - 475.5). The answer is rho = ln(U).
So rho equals 5.1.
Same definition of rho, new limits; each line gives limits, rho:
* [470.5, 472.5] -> 5.0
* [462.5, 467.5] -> 4.8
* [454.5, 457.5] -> 4.5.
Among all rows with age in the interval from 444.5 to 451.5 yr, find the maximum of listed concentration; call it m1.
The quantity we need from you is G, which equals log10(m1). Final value 2.24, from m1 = 175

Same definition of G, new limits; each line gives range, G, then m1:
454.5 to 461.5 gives 1.97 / 93.8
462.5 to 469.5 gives 2.14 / 137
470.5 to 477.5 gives 2.24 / 173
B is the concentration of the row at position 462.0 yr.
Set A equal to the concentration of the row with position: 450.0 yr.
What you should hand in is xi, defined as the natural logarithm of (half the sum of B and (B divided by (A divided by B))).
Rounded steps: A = 136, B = 100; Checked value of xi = 4.46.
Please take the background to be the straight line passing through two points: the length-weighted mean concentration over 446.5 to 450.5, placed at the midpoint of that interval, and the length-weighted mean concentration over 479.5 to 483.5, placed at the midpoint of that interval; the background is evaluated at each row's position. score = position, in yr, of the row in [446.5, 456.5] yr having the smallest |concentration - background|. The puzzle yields 448.0 yr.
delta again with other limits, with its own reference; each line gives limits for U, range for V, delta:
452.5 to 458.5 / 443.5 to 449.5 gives 0.45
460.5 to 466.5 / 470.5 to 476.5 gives 0.55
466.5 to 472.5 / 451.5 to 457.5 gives 0.82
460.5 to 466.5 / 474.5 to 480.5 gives 0.52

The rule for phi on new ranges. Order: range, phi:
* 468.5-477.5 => 0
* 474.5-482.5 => 0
